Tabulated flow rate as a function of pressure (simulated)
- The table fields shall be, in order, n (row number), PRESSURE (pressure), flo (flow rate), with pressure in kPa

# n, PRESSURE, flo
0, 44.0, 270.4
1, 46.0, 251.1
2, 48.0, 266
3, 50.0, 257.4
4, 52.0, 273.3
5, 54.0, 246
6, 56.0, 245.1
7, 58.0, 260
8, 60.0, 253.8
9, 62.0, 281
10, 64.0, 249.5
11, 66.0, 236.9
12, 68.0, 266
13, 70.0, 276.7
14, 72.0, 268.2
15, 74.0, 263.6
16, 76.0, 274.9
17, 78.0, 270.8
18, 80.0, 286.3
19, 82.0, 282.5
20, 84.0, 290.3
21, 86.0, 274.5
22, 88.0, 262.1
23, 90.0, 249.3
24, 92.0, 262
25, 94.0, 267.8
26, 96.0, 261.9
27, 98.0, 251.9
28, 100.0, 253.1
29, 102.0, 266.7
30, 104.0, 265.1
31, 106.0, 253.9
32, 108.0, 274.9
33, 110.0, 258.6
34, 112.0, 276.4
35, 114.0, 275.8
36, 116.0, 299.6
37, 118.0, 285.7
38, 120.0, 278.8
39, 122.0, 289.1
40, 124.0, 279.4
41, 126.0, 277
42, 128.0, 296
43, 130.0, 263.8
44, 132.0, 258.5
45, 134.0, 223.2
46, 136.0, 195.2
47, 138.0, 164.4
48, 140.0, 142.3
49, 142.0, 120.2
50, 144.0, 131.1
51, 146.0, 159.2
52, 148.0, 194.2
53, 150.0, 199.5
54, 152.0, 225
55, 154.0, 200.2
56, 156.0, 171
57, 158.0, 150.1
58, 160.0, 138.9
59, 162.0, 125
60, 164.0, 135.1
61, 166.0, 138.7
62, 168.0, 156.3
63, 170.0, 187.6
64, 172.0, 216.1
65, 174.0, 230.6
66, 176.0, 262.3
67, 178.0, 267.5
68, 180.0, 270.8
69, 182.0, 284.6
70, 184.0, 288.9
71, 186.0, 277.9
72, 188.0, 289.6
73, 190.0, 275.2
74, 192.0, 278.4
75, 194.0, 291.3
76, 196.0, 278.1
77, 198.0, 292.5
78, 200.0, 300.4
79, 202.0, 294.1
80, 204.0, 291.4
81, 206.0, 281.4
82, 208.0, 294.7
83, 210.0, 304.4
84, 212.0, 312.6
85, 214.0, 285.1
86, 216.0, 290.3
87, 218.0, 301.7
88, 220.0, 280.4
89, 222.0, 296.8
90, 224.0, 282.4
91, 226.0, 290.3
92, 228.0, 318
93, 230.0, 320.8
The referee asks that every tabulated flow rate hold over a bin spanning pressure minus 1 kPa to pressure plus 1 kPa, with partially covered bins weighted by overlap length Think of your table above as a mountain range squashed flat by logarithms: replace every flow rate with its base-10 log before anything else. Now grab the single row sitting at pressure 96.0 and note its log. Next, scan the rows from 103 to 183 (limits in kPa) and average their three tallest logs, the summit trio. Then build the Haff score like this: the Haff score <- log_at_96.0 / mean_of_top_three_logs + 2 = 2.979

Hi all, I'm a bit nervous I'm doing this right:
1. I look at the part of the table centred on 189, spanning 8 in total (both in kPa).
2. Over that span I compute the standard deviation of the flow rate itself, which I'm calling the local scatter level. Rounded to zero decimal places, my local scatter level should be 6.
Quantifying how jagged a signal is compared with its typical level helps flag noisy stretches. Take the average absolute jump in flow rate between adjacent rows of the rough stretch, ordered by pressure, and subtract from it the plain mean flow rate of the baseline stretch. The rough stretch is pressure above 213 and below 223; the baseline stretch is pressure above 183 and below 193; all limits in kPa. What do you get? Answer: -268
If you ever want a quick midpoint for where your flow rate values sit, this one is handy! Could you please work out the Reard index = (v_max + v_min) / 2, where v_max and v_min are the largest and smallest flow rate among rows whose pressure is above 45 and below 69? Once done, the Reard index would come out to 259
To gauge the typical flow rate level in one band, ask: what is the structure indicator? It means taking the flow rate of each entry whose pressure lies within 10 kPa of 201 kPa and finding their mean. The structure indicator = 291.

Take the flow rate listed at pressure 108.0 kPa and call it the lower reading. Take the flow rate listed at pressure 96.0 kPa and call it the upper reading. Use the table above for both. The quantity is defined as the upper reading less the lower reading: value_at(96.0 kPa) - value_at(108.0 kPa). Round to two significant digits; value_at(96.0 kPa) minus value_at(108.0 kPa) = -13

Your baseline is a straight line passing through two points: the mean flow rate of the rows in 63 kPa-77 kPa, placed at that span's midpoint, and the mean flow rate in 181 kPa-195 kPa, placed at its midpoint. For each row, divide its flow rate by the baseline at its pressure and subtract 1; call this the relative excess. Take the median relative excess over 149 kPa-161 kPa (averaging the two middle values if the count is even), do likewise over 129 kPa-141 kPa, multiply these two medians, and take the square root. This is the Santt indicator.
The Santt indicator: 0.28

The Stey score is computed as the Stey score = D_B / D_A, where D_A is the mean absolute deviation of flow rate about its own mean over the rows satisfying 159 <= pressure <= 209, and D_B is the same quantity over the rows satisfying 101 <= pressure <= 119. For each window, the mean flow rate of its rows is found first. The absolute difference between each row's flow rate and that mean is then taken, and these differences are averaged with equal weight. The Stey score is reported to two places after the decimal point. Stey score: 0.21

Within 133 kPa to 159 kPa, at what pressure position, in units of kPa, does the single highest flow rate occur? 152.0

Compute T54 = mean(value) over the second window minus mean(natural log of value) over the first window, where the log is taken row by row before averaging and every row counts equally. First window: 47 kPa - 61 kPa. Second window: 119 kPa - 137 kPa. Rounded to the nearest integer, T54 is 257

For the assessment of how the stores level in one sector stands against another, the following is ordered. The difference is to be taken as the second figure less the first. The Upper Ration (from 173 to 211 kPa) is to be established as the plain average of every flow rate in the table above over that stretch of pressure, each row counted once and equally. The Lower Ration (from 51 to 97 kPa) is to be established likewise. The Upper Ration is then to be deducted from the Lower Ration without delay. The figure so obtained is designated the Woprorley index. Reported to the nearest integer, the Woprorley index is -16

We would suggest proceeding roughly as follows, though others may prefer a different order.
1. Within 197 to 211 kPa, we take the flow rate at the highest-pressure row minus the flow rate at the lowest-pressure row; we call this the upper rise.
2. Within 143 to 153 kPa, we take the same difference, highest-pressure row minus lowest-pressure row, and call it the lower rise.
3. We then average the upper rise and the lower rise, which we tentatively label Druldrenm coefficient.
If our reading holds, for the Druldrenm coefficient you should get 53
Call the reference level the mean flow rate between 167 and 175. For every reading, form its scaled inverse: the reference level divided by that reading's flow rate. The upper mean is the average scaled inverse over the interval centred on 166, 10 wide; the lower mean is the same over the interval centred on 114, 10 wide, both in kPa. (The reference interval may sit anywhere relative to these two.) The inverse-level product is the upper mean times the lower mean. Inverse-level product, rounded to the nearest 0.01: 0.96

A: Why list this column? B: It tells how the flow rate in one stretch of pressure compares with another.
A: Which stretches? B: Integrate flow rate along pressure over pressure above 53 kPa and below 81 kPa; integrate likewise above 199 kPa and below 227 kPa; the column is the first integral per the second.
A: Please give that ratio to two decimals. 0.90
